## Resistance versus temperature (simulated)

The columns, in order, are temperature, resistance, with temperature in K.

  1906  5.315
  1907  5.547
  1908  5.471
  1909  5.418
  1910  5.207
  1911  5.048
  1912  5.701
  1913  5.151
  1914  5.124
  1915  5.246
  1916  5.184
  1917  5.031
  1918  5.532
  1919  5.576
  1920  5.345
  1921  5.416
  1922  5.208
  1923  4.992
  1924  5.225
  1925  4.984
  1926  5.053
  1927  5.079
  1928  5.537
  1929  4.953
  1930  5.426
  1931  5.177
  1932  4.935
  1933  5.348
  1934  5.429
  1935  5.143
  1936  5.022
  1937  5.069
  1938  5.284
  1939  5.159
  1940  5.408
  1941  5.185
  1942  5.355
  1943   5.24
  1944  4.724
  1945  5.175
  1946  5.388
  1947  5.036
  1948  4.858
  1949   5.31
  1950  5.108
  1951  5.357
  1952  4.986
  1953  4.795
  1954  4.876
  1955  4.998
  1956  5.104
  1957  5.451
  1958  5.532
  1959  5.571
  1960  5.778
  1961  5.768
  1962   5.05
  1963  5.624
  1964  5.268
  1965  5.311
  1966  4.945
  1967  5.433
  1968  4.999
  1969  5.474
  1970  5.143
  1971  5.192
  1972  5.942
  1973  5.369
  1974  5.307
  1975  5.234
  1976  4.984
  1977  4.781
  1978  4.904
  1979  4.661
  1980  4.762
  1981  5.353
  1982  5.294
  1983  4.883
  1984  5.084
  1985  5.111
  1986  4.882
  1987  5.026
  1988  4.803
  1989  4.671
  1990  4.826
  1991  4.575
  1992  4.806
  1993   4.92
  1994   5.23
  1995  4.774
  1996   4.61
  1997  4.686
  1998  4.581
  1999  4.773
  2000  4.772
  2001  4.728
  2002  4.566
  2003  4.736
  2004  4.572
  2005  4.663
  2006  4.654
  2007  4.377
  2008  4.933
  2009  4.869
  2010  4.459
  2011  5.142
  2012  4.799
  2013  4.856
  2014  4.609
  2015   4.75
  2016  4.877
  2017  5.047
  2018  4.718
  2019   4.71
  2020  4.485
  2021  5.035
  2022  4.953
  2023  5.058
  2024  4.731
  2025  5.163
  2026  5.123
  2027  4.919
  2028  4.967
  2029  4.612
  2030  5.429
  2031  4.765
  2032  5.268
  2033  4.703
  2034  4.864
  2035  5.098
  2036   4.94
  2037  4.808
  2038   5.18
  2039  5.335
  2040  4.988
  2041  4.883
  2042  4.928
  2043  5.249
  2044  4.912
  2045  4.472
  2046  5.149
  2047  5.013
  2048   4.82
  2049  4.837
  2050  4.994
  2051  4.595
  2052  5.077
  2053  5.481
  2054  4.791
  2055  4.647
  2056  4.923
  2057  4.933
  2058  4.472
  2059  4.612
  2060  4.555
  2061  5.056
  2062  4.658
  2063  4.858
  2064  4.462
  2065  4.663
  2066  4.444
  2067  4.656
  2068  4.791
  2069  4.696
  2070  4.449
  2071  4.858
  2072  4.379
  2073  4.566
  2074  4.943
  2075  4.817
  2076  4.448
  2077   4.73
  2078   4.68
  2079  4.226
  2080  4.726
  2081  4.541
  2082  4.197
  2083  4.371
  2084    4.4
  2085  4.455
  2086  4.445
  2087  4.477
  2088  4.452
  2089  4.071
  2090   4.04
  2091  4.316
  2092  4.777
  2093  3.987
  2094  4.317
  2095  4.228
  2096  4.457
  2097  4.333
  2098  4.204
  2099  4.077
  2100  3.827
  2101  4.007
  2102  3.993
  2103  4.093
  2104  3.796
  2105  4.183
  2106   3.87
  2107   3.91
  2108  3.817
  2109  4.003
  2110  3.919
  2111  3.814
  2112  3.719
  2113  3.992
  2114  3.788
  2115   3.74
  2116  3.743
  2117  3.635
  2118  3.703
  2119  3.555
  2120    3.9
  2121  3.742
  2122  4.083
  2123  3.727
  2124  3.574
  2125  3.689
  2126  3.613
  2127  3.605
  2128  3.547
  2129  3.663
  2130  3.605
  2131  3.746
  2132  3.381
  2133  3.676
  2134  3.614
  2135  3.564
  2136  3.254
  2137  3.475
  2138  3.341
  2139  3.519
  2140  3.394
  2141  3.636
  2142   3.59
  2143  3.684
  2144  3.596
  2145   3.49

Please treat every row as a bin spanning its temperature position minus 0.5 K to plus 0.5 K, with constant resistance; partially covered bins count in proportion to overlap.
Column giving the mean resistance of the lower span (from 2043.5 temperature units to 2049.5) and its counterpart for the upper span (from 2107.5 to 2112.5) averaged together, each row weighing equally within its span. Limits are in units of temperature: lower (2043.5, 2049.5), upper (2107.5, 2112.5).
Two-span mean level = 4.4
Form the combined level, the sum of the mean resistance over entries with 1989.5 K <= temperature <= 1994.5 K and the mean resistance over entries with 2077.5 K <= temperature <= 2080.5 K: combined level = 9.42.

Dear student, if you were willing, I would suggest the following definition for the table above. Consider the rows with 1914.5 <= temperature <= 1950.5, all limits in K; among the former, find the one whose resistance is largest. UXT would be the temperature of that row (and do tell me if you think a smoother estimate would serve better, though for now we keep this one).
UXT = 1919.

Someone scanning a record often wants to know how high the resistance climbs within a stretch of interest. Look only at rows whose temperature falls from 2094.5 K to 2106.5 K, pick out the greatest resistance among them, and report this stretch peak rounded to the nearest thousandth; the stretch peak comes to 4.457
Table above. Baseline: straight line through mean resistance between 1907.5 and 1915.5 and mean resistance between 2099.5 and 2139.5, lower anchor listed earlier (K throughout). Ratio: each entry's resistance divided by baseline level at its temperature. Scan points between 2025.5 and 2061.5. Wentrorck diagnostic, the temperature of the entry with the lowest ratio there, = 2045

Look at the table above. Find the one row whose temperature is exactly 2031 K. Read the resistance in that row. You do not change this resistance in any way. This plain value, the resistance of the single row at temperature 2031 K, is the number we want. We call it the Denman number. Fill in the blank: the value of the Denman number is 4.765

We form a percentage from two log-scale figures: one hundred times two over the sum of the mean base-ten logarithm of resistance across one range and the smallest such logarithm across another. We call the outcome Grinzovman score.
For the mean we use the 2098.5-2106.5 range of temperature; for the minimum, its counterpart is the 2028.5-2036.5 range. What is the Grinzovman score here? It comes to 158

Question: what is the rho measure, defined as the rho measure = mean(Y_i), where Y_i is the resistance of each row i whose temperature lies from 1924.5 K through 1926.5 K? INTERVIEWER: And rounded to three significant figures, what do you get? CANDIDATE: 5.02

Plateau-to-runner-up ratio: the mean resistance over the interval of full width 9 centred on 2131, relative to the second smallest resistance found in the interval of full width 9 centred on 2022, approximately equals 0.76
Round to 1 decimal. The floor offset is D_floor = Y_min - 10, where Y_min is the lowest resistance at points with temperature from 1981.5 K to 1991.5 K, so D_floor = -5.4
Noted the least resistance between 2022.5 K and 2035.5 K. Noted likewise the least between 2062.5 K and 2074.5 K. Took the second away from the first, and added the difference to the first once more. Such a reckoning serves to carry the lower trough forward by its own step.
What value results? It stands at 4.8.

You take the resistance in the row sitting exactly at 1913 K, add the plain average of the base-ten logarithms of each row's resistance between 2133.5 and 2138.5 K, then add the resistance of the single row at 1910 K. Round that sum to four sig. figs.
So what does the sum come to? 10.90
